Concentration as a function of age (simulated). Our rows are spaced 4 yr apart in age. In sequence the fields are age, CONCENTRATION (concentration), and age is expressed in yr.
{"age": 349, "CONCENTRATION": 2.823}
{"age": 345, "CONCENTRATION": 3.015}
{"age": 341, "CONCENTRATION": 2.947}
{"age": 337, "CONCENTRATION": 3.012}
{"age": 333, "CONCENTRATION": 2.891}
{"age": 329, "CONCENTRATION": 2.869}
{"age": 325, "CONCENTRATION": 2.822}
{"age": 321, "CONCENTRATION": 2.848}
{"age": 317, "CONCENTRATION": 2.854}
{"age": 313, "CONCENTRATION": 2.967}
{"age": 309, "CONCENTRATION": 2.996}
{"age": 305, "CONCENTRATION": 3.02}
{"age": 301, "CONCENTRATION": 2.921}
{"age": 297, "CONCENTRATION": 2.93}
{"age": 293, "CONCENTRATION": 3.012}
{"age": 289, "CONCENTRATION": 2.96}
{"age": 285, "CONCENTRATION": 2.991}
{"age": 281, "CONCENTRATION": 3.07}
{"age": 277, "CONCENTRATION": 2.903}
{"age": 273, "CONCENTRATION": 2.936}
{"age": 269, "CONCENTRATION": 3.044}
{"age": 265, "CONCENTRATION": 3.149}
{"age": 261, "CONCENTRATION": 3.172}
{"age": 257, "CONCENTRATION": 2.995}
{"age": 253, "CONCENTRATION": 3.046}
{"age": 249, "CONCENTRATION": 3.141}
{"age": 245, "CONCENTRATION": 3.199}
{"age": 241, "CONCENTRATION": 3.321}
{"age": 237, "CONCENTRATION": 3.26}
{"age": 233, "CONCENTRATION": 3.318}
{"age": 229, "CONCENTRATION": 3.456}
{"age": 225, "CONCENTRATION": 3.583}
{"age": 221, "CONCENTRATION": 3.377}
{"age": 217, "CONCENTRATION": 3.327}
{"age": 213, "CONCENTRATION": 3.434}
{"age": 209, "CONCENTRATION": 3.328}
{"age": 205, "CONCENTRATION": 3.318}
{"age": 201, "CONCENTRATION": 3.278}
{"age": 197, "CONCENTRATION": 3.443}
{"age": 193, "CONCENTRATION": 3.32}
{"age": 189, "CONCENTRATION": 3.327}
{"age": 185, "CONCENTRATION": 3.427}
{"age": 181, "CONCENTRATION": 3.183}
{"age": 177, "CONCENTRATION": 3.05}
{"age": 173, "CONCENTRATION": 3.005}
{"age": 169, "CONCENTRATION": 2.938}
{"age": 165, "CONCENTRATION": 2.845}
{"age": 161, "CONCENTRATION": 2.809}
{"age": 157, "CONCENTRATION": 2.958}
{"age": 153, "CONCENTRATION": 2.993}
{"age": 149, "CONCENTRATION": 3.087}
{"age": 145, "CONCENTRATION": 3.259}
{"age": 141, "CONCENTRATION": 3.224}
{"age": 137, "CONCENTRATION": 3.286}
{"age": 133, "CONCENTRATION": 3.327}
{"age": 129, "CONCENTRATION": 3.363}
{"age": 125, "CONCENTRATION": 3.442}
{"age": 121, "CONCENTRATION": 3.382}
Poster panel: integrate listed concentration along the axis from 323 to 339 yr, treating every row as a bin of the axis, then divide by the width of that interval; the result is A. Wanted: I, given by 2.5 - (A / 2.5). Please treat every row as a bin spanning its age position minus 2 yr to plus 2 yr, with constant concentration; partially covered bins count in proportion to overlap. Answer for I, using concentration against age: 1.34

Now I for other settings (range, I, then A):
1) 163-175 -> 1.33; 2.93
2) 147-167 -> 1.32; 2.94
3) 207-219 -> 1.15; 3.36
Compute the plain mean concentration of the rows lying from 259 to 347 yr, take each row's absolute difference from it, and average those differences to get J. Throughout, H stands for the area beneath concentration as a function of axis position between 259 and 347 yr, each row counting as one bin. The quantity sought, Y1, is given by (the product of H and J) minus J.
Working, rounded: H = 261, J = 0.07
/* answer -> 19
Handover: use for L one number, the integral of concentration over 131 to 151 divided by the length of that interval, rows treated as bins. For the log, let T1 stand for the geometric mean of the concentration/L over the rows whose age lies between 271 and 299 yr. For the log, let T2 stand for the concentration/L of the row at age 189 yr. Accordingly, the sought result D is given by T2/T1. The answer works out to 1.12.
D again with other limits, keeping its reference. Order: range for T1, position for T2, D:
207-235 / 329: 0.84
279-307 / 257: 1.00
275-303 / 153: 1.01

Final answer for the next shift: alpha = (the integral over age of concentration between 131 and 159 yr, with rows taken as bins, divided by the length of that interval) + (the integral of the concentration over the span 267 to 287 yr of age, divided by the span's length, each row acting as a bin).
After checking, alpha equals 6.2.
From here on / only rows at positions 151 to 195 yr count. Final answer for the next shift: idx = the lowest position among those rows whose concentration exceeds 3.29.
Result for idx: 185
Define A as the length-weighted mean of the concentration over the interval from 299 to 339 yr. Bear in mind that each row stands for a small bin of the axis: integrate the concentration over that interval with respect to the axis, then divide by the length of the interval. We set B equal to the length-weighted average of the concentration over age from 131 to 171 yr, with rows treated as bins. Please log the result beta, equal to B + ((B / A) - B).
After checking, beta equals 1.05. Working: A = 2.92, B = 3.07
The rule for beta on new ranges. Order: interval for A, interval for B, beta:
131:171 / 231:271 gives 1.03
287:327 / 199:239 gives 1.15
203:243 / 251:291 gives 0.90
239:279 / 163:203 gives 1.03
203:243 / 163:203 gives 0.94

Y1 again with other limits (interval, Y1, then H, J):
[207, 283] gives 38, 244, 0.16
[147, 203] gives 31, 175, 0.18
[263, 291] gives 6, 84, 0.07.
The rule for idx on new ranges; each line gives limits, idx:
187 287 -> 189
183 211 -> 185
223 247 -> 225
